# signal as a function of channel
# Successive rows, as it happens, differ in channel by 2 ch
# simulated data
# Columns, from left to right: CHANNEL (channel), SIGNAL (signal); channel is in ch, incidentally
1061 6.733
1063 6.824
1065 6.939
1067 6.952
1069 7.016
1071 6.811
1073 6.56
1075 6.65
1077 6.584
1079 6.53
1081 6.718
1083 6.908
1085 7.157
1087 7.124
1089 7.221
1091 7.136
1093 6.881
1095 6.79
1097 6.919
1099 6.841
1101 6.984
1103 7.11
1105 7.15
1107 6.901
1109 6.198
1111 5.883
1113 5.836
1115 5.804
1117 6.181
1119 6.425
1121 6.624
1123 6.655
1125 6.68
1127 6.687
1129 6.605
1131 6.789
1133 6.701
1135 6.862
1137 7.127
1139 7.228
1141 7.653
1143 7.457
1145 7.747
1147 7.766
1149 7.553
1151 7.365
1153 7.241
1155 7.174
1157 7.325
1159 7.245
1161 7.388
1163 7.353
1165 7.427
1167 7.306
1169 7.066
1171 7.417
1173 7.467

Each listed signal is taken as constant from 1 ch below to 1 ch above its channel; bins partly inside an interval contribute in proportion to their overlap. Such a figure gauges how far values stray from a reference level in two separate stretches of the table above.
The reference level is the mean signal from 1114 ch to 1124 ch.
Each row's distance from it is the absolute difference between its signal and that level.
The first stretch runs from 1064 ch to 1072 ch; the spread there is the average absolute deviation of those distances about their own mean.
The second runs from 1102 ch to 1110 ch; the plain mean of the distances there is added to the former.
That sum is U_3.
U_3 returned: 0.63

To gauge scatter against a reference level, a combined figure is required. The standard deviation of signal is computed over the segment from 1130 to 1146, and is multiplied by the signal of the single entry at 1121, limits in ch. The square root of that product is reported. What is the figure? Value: 1.6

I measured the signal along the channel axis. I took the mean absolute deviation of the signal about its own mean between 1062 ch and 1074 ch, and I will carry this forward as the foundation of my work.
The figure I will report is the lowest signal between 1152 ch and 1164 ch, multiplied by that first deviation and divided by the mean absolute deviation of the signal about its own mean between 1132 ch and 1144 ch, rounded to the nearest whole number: 3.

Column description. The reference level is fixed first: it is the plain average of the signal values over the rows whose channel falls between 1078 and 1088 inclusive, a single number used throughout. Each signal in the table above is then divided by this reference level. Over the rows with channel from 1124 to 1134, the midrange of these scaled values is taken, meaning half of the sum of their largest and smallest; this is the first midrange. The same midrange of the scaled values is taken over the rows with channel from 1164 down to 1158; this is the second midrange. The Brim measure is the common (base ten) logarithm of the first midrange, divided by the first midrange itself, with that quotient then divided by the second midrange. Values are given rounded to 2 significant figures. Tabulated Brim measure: -0.012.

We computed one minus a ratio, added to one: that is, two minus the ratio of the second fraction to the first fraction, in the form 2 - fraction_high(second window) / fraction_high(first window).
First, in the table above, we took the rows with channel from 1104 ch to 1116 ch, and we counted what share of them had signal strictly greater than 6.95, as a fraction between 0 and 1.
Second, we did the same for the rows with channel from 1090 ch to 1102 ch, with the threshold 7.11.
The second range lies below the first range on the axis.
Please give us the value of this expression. 1.00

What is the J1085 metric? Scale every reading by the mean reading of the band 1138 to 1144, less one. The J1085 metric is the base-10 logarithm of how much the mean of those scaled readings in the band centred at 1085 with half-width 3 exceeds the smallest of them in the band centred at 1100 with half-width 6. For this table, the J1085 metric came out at -1.4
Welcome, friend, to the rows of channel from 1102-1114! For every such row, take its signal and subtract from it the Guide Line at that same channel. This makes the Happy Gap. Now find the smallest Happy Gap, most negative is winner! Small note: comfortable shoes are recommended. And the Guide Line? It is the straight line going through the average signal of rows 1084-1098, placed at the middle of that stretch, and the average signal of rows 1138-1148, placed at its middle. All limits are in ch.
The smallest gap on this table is -1.42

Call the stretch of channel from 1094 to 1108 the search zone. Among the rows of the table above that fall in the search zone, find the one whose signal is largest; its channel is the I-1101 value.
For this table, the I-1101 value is 1105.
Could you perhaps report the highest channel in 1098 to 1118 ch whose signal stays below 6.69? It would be 1117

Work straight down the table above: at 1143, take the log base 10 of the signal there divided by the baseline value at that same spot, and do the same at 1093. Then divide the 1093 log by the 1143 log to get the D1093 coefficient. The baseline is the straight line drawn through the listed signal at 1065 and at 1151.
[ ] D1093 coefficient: -1.6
